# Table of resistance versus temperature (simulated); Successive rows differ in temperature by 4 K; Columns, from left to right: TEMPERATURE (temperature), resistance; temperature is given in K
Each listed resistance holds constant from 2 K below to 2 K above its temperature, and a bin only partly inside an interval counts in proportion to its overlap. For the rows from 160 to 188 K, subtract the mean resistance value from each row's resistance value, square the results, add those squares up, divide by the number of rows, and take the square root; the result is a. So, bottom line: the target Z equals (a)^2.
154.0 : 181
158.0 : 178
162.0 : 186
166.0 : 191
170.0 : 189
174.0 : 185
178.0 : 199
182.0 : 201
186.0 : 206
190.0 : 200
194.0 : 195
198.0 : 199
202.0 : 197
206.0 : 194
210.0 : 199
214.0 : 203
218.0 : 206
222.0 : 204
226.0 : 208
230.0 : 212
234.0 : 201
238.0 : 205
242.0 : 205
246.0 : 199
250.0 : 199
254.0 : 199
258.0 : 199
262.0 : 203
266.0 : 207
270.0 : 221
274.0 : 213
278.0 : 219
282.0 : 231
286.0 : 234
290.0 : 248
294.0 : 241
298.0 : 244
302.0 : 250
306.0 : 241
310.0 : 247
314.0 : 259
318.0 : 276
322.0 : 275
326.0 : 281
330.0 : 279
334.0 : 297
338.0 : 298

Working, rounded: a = 8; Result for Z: 57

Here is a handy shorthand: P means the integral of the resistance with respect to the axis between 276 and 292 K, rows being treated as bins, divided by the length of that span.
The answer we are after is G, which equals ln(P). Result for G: 5.45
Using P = 233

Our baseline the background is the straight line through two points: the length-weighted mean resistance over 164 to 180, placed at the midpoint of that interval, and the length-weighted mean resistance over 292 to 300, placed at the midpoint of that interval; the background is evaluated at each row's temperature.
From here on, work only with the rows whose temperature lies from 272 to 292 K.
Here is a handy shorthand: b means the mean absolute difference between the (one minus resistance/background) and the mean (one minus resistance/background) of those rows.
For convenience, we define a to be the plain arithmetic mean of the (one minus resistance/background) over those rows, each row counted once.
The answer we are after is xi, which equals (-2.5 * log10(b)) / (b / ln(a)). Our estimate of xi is -344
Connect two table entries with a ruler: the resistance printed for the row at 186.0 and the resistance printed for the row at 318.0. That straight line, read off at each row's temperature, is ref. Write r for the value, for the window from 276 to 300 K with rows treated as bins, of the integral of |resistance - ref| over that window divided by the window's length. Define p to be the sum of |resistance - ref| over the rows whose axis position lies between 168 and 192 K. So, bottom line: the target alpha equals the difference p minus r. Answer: 13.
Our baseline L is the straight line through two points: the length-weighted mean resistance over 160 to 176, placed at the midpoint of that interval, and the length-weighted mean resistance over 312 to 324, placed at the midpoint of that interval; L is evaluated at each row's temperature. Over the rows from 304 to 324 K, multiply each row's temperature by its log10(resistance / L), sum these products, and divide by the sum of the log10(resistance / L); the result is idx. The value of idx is 306.8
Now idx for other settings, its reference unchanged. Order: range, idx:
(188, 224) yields 209.4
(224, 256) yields 243.3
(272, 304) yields 284.4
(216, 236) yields 227.4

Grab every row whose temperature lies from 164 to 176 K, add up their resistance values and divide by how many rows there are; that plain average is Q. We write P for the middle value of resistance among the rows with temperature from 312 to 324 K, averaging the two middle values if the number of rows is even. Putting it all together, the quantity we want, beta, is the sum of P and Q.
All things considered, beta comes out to 463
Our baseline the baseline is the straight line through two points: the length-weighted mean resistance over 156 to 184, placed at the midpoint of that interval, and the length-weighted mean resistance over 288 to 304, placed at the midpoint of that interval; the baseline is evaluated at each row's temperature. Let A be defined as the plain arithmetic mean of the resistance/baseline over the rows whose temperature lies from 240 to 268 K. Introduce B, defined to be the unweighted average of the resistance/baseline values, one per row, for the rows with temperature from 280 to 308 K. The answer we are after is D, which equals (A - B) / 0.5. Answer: -0.20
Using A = 0.89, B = 0.99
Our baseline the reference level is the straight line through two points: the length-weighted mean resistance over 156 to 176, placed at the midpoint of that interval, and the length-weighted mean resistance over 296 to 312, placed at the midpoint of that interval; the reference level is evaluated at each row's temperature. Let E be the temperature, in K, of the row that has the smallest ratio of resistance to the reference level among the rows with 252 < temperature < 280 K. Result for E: 258.0 K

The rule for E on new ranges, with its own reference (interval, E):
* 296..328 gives 306.0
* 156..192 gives 158.0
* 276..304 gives 278.0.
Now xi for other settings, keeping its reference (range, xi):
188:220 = -1413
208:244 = -769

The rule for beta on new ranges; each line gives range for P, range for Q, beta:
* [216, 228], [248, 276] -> 412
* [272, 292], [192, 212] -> 428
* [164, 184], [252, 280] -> 400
